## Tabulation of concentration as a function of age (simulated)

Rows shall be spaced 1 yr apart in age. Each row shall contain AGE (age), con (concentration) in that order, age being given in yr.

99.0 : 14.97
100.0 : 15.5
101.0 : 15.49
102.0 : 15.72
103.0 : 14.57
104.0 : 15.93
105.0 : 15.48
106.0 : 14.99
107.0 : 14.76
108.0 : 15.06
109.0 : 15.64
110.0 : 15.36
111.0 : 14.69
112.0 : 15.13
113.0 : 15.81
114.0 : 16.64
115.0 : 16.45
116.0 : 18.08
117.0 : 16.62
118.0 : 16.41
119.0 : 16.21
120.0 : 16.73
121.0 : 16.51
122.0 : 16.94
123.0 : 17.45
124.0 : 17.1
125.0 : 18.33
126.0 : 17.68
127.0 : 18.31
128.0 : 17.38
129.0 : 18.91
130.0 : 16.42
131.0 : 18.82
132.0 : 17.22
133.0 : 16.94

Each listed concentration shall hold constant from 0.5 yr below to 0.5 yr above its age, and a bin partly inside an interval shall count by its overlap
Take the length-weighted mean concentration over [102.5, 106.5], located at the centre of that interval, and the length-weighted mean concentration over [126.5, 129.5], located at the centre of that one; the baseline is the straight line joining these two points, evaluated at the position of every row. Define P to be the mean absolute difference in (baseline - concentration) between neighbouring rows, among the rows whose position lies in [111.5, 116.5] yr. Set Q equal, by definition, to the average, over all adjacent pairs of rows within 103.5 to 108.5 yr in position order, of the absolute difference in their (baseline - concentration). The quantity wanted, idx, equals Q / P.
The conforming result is 0.6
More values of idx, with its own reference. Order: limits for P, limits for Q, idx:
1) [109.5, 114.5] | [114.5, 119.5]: 1.6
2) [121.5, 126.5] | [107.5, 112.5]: 0.7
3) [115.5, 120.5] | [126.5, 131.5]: 2.8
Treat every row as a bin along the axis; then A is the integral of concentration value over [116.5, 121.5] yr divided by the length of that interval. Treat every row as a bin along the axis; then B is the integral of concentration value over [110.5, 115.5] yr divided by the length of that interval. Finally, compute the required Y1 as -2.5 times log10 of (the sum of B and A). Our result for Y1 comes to -3.77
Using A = 16.5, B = 15.7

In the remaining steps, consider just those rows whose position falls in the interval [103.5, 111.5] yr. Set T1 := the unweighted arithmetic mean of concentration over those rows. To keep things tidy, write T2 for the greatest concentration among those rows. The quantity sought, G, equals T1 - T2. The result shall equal -0.69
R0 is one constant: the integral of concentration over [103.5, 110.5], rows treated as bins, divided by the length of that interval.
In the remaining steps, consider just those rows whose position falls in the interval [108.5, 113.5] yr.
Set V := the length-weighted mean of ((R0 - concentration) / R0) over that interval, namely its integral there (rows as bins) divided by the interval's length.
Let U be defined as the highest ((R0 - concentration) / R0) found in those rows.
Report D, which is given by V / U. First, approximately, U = 0.04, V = 0.00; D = 0.0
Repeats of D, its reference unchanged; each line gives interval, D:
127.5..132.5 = 2.2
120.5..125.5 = 1.6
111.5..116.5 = -5.9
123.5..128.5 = 1.4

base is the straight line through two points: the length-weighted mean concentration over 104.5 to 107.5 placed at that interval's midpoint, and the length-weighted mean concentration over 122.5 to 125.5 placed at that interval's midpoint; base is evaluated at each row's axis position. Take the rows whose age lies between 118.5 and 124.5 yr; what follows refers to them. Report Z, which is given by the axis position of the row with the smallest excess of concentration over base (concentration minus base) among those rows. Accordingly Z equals 119.0 yr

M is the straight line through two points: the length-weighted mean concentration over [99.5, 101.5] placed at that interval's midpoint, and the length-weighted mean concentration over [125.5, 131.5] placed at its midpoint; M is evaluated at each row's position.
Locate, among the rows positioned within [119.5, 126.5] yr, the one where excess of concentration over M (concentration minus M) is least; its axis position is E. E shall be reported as 121.0 yr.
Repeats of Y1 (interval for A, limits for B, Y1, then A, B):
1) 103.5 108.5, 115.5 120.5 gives -3.76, 15.2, 16.8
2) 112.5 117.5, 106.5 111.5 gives -3.76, 16.7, 15.1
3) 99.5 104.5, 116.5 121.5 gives -3.76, 15.4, 16.5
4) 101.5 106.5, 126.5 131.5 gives -3.81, 15.3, 18.0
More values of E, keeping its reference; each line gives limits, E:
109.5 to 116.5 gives 111.0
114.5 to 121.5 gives 119.0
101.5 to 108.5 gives 107.0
